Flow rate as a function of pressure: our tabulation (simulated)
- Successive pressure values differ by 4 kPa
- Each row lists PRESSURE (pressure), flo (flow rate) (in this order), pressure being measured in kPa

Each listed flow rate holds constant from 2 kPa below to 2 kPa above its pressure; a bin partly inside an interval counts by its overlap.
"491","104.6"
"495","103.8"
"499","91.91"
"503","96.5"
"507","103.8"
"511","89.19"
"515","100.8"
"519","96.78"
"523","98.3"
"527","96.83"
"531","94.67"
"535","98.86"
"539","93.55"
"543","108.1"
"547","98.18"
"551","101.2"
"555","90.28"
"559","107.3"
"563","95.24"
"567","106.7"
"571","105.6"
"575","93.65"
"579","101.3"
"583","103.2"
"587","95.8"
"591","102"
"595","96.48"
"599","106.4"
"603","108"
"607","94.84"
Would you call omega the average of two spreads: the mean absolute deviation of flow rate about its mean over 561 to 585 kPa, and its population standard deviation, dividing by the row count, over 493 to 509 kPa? 4.70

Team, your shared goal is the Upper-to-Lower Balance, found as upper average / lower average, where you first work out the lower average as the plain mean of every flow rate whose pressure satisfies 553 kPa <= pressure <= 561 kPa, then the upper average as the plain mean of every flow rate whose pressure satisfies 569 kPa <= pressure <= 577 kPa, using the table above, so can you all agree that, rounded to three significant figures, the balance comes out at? 1.01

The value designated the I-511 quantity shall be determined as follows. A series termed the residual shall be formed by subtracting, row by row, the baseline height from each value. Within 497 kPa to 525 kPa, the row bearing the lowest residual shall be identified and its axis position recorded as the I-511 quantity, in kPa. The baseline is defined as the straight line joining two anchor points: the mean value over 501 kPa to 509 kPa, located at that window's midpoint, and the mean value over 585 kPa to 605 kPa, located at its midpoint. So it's 511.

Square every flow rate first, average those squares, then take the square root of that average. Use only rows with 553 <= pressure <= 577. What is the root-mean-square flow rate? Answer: 100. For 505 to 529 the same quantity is 98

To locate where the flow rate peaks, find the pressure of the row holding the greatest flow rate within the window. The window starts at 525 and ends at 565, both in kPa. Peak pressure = 543 kPa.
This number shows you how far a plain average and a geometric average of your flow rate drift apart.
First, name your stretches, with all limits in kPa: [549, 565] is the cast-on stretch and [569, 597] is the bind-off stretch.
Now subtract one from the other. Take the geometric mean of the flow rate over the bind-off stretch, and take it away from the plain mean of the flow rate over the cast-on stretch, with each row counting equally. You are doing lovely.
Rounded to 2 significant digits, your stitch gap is -1.1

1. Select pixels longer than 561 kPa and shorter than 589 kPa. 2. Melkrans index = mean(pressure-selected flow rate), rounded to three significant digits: 100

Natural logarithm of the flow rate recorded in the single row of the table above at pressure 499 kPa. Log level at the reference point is 4.52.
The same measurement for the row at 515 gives 4.61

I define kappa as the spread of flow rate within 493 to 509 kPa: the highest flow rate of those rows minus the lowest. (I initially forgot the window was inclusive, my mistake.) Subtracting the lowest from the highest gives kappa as 11.9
